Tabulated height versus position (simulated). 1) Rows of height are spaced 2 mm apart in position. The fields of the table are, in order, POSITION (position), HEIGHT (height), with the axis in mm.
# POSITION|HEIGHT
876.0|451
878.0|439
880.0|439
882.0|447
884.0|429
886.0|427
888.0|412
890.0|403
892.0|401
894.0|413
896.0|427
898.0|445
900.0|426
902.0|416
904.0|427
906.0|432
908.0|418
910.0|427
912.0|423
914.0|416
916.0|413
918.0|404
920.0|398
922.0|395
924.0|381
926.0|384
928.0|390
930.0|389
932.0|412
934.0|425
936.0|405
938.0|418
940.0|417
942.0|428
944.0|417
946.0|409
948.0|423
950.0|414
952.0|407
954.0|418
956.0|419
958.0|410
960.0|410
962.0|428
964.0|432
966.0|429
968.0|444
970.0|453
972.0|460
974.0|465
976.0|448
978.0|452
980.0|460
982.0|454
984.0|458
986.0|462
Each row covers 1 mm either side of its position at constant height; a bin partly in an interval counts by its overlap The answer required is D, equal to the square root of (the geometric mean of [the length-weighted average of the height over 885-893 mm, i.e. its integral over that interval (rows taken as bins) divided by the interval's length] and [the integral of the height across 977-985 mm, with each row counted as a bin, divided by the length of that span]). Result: 20.8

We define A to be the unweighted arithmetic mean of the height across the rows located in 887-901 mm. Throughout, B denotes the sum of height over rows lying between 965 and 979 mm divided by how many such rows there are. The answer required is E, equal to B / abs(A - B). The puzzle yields 14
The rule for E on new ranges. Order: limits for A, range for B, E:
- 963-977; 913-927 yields 8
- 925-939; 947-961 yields 37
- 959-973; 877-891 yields 50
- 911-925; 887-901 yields 30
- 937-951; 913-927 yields 21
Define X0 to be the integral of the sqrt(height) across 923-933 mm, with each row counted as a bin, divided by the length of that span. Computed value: 19.8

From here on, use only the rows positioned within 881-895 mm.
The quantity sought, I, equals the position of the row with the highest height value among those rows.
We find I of 882.0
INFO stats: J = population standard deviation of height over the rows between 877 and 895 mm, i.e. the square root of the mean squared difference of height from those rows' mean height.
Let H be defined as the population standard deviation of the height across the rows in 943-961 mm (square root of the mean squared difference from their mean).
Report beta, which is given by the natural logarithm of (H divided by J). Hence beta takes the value -1.1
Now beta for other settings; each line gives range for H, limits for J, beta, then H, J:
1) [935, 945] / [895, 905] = -0.3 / 7.3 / 9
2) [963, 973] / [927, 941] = -0.1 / 11.9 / 13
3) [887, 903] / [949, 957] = 1.0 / 13.5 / 5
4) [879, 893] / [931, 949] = 0.8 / 16.4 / 7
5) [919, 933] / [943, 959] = 0.6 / 9.6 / 5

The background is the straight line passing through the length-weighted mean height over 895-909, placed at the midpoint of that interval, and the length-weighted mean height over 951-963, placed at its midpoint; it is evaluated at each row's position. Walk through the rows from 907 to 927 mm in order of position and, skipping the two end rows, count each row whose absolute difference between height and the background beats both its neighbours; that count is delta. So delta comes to 1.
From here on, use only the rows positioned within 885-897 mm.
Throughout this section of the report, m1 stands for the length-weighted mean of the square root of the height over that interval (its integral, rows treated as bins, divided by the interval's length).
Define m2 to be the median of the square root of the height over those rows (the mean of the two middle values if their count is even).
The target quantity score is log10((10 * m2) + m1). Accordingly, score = 2.35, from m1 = 20.3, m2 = 20.3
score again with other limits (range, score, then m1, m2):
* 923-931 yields 2.33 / 19.6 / 19.7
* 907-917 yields 2.35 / 20.5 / 20.4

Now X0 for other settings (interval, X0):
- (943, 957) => 20.4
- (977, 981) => 21.4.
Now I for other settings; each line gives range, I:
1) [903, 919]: 906.0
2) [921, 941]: 934.0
